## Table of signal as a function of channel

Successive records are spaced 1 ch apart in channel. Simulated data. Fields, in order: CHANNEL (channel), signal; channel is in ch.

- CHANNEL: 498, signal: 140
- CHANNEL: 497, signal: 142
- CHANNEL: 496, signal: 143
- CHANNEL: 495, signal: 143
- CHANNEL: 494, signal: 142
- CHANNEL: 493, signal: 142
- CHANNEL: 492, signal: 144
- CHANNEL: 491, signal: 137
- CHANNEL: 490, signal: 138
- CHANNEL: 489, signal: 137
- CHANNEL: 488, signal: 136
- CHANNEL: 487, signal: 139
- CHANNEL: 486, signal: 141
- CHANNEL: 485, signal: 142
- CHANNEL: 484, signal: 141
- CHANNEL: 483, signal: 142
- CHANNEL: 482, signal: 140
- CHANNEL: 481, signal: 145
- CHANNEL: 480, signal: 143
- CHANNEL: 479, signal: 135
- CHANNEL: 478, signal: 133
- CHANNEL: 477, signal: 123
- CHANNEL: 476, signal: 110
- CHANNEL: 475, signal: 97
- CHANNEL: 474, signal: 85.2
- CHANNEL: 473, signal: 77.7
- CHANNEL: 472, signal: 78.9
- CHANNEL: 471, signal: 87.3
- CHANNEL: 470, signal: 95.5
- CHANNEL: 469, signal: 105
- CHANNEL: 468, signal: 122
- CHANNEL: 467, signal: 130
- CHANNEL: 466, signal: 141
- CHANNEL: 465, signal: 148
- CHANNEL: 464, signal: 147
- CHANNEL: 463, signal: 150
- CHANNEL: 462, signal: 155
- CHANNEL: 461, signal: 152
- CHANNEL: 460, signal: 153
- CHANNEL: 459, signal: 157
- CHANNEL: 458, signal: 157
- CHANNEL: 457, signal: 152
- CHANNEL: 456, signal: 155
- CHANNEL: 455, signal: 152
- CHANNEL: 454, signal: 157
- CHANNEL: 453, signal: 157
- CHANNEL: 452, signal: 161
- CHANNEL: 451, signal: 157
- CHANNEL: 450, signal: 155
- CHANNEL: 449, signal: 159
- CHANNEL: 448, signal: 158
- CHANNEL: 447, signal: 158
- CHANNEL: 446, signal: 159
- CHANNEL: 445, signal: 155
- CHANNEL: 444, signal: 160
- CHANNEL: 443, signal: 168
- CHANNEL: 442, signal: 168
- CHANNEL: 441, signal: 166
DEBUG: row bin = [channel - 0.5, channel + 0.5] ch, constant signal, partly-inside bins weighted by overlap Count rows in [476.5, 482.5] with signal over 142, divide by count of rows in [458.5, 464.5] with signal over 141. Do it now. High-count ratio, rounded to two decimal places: 0.33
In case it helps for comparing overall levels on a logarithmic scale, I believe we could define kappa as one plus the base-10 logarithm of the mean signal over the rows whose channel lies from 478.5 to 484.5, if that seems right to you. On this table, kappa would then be 3.15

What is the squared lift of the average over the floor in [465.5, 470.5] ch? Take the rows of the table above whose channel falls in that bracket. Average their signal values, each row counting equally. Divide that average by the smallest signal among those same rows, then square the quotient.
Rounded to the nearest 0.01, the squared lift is 1.54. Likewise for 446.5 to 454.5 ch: 1.04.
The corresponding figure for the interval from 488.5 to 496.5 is 1.06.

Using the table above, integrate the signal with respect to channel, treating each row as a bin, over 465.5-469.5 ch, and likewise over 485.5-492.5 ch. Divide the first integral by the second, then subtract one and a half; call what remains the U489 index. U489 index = -1.0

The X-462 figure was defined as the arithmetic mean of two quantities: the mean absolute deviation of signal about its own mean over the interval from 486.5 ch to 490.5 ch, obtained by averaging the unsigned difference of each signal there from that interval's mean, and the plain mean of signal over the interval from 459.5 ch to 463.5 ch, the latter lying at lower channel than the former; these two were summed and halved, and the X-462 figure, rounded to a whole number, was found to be 77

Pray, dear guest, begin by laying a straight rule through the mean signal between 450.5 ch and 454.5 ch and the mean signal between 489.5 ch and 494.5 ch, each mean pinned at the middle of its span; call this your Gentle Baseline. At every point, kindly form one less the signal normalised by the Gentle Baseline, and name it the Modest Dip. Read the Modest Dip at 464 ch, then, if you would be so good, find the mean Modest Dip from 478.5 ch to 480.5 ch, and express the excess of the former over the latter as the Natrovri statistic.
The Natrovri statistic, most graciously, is -0.01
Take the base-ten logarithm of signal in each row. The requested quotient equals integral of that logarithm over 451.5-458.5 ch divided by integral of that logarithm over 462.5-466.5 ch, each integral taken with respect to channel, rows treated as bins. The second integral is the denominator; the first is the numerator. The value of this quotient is 1.8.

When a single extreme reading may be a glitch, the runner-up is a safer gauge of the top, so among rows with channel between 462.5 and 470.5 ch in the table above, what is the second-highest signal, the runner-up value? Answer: 148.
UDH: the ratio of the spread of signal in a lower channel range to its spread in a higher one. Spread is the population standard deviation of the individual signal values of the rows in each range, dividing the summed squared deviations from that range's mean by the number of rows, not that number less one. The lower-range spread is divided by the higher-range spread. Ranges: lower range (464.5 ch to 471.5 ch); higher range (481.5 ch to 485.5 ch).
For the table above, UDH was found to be 26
